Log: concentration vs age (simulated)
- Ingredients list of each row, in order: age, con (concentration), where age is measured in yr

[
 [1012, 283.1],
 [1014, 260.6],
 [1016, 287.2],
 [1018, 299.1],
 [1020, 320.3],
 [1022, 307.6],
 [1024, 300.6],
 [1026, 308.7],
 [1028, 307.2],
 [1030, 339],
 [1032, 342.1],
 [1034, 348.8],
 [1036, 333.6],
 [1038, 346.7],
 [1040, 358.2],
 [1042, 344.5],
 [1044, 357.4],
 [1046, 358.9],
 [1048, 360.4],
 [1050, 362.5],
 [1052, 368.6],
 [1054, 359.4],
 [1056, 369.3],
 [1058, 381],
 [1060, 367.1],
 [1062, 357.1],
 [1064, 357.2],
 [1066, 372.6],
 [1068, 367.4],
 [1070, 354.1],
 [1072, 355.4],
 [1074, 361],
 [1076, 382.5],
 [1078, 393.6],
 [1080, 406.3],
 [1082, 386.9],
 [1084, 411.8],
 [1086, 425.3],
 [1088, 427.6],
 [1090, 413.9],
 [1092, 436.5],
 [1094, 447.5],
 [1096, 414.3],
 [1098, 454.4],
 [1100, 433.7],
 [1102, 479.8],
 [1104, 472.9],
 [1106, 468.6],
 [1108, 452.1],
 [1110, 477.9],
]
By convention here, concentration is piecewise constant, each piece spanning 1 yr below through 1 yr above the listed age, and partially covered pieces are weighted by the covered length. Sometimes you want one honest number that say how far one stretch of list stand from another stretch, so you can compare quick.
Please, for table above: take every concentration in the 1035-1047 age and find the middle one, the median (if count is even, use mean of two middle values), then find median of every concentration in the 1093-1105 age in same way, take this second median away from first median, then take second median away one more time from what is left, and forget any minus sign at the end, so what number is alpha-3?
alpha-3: 550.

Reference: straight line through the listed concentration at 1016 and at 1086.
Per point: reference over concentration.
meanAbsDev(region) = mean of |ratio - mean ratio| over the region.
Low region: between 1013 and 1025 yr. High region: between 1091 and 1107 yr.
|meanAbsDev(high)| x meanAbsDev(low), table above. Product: 0.0011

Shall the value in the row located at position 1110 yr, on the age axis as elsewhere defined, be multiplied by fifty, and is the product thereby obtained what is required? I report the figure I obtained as 23895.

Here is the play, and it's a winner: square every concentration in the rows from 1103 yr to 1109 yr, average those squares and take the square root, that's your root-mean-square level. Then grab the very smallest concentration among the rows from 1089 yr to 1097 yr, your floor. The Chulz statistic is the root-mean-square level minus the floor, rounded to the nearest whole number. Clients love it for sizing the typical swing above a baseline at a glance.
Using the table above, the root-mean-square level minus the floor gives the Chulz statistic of 51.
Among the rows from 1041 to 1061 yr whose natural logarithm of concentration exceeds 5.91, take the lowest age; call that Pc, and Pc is 1056 yr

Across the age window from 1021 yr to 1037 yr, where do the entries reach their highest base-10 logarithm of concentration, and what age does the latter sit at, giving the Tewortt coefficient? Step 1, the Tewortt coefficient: 1034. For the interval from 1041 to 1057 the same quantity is 1056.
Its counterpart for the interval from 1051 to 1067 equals 1058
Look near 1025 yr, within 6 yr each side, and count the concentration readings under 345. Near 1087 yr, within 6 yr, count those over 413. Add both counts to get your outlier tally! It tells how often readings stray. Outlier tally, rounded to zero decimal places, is 10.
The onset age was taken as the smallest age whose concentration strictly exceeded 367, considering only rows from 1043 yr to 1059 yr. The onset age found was 1052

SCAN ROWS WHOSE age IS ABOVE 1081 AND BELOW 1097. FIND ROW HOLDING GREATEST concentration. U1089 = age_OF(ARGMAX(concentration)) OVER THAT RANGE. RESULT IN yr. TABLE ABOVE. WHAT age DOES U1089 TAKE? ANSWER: 1094 yr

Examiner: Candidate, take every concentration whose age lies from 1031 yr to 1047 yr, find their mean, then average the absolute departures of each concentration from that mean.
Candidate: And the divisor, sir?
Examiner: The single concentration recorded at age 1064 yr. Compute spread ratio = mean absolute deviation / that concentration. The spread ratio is 0.0197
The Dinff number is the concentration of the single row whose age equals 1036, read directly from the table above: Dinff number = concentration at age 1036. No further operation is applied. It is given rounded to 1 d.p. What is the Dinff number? 333.6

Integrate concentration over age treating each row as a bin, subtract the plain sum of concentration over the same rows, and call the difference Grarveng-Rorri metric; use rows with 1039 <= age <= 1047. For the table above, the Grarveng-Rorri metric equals 1419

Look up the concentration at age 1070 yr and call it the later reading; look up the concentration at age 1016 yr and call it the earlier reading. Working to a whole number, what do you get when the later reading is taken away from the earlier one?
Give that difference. -67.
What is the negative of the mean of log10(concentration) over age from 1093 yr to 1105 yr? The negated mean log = -2.65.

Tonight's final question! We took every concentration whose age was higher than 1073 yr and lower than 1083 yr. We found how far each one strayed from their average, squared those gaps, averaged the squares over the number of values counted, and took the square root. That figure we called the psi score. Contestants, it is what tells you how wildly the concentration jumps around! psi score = 15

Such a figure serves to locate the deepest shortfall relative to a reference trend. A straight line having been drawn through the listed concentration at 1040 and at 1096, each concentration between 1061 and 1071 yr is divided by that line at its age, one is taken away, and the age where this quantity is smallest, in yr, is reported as 1070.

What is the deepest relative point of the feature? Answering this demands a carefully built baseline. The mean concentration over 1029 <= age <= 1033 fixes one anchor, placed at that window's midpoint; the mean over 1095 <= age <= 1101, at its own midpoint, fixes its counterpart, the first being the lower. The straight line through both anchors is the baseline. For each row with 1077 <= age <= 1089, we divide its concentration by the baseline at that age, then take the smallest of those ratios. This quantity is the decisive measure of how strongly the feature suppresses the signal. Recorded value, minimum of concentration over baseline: 0.940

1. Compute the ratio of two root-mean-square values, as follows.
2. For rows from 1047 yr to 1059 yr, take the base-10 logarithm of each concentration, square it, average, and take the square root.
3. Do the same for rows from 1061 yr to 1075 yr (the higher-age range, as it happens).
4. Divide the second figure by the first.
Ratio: 1.00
